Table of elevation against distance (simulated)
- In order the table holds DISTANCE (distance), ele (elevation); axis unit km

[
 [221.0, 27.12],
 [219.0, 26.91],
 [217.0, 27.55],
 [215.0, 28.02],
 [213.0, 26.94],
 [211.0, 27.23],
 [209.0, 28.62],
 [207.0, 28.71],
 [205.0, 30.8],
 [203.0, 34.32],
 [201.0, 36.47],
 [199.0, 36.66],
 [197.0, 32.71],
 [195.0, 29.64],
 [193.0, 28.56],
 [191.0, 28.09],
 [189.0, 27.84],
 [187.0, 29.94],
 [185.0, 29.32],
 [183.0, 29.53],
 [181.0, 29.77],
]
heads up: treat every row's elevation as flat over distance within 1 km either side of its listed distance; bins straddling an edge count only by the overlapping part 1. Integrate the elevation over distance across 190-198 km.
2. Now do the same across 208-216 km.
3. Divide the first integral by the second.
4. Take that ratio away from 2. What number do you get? 0.93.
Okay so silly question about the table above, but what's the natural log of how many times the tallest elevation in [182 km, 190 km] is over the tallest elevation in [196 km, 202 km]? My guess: -0.20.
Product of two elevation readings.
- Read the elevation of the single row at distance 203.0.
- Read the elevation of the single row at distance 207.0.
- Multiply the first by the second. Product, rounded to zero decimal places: 985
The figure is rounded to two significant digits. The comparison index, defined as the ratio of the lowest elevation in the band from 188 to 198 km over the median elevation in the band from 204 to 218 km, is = 0.99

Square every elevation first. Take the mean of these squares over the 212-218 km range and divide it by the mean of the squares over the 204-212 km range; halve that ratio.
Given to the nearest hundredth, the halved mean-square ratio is 0.45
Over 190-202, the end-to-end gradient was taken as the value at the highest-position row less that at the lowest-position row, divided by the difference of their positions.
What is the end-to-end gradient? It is 0.84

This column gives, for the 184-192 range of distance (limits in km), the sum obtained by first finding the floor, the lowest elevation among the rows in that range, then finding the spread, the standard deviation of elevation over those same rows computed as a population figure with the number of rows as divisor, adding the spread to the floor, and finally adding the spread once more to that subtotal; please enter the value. 30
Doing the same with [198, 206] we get 36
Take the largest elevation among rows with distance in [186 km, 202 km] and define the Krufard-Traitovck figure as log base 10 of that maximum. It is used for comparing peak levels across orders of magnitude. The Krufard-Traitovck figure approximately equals 1.56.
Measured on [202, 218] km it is 1.54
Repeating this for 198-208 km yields 1.56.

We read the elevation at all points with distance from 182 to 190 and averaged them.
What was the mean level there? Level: 29.2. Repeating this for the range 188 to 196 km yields 28.5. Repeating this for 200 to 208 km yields 32.6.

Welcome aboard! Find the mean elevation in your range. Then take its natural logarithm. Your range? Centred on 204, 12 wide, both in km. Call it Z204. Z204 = 3.48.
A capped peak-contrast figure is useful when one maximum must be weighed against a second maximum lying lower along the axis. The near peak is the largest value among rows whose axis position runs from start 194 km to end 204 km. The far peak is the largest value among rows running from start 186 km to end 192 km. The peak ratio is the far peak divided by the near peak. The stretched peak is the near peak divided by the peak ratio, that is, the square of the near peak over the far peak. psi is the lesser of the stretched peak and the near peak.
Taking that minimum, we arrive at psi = 36.7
